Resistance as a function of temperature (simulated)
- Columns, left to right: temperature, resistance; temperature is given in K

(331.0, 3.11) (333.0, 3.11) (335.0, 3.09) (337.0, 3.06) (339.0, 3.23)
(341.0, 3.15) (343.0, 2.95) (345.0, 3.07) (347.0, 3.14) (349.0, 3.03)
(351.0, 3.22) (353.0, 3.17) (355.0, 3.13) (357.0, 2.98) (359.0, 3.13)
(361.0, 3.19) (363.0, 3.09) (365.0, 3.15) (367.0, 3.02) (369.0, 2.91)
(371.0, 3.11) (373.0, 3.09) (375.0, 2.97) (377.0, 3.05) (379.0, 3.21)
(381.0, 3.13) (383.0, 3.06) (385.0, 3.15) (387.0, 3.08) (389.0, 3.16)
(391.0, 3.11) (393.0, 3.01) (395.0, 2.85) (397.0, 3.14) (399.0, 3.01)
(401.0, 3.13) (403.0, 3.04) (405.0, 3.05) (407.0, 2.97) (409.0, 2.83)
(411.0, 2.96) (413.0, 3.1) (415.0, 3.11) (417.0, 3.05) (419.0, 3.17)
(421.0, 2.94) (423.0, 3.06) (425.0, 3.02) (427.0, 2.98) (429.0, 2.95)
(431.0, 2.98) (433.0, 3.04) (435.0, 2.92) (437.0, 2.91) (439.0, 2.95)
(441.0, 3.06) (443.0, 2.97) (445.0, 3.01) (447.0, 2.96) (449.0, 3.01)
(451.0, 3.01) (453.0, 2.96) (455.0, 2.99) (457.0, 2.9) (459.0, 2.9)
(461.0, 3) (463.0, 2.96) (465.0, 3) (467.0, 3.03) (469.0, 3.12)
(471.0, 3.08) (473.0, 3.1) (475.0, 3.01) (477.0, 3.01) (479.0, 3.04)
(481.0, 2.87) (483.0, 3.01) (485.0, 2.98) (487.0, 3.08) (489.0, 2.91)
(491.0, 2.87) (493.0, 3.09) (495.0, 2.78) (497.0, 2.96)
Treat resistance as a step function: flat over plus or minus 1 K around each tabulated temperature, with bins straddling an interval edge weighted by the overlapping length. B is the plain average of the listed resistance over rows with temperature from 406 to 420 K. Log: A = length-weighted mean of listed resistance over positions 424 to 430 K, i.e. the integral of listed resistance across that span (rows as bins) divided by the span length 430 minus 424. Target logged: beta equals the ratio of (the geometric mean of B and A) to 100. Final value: 0.0301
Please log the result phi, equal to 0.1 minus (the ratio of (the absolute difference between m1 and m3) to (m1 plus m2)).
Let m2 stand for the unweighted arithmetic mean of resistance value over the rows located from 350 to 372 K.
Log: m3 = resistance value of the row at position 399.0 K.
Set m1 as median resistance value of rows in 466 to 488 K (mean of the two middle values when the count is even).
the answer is 0.097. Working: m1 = 3.03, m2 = 3.10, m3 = 3.01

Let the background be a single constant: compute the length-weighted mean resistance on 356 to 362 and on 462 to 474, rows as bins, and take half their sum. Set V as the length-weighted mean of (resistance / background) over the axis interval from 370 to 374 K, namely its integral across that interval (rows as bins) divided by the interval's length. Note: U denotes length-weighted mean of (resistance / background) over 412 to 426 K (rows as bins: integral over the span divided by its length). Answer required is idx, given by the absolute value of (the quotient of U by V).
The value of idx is 0.99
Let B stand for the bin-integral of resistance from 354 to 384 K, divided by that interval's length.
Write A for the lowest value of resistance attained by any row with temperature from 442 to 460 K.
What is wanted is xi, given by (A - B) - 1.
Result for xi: -1.18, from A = 2.9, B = 3.08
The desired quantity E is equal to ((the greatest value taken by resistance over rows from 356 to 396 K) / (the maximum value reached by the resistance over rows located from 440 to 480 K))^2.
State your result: 1.06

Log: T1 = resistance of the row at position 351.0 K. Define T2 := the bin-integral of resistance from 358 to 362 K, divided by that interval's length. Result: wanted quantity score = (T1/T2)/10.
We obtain 0.102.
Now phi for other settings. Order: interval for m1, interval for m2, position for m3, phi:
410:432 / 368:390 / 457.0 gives 0.080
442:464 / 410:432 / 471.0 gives 0.082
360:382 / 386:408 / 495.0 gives 0.050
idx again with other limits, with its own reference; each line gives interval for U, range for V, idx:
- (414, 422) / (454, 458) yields 1.04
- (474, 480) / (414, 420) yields 0.97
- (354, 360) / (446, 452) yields 1.03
